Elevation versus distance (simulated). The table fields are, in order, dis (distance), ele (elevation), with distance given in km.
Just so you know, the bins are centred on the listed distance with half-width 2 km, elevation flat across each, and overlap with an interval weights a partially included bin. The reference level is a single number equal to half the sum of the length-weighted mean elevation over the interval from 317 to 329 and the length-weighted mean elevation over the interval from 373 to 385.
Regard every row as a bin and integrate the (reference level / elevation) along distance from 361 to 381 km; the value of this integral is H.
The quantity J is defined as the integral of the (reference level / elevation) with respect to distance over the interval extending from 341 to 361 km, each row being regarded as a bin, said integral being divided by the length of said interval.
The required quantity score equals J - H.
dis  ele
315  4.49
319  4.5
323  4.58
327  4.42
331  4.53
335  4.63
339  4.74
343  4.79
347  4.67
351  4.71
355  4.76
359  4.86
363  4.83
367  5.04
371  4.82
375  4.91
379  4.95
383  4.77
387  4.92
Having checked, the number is -18.1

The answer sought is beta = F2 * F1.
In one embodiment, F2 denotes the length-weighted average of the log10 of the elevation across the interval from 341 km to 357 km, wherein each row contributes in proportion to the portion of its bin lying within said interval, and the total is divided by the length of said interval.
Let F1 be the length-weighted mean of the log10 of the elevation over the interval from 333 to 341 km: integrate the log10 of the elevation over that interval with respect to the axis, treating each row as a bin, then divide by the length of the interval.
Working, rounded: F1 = 0.671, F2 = 0.68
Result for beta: 0.453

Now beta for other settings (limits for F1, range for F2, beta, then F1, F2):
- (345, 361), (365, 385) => 0.467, 0.677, 0.69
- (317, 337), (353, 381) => 0.452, 0.656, 0.69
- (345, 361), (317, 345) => 0.448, 0.677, 0.66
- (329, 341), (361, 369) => 0.462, 0.666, 0.69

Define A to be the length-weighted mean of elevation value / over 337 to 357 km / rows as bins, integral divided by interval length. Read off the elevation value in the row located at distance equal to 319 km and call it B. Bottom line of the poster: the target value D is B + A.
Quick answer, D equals 9.23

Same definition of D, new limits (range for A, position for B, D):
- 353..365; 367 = 9.86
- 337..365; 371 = 9.59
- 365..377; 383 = 9.69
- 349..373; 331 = 9.37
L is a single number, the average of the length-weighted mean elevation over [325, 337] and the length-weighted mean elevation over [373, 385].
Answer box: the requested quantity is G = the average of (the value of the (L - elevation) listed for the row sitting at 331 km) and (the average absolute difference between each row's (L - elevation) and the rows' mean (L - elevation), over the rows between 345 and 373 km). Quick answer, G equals 0.13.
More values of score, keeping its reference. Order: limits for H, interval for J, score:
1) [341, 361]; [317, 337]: -18.7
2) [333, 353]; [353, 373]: -19.0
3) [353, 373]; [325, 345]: -18.3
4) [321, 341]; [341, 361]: -19.5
